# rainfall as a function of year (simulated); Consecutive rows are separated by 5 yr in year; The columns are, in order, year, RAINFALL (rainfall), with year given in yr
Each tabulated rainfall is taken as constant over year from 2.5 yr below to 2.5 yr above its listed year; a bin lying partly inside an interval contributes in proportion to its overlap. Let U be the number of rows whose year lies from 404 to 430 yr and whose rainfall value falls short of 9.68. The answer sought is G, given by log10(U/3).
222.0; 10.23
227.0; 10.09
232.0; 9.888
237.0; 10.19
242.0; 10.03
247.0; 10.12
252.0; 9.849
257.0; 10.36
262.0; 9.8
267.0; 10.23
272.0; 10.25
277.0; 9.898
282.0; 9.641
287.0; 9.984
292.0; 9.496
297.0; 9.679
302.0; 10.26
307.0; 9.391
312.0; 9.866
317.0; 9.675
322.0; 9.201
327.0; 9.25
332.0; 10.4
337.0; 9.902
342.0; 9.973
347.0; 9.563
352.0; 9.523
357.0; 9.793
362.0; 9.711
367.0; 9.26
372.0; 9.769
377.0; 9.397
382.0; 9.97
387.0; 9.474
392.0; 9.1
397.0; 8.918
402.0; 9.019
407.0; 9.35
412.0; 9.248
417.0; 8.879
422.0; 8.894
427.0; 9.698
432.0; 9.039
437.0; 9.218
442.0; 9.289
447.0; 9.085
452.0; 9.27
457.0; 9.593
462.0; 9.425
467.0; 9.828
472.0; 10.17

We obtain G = 0.1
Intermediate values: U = 4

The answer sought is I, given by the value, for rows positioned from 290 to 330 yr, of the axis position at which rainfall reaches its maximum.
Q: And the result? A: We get 302.0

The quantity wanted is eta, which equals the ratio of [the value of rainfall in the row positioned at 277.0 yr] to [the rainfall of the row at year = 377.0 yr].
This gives 1.05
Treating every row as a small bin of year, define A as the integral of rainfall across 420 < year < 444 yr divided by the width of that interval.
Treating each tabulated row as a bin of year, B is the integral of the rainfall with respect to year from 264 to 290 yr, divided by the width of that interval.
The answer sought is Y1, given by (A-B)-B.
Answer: -10.7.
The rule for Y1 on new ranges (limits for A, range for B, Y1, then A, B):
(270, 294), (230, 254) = -10.2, 9.9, 10.02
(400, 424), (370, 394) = -10.0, 9.1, 9.55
